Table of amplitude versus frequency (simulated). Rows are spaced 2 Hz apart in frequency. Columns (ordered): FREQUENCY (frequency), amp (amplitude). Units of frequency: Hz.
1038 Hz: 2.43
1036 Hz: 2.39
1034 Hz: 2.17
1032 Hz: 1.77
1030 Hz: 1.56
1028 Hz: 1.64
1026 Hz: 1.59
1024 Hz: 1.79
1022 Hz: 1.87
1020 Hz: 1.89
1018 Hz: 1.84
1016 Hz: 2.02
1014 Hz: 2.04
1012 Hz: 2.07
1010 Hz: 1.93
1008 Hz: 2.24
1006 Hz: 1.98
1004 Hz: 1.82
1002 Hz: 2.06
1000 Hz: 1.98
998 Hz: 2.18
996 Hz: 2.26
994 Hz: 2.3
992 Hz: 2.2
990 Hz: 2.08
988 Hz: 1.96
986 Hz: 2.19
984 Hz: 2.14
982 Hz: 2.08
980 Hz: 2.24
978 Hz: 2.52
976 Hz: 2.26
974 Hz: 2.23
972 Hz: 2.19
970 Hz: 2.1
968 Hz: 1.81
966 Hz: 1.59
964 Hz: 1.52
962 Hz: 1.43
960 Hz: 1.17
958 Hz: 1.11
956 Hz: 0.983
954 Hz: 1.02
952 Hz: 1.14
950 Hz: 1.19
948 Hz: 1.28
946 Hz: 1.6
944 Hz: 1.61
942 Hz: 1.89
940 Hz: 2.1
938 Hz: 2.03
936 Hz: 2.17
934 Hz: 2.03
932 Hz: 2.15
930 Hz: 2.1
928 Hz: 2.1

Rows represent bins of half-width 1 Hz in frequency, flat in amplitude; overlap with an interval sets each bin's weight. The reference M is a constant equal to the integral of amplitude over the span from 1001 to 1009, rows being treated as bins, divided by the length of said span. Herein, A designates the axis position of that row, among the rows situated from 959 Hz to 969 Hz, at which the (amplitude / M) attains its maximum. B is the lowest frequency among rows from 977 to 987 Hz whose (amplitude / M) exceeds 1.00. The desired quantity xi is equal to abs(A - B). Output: 10 Hz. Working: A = 968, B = 978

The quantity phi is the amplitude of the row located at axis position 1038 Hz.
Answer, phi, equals 2.43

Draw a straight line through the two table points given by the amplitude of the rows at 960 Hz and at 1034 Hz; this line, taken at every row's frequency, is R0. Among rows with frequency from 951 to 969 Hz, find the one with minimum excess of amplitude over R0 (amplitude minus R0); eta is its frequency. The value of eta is 956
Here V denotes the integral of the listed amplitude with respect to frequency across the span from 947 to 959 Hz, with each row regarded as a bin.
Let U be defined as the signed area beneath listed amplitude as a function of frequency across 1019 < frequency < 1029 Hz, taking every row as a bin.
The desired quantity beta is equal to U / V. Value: 1.3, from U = 17.6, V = 13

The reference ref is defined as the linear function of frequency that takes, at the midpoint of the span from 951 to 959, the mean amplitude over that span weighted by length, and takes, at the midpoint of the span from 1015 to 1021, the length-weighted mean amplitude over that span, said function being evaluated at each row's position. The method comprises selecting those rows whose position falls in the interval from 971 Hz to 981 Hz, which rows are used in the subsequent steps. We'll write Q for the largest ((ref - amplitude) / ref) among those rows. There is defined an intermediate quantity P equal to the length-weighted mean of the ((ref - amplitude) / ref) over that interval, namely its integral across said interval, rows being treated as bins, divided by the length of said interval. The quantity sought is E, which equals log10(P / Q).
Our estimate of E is 0.07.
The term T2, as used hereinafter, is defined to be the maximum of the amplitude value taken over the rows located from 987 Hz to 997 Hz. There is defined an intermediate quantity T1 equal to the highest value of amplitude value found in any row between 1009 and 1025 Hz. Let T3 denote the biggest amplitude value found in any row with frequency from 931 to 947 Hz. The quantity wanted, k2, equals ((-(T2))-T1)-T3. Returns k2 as -6.54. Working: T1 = 2.07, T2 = 2.3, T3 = 2.17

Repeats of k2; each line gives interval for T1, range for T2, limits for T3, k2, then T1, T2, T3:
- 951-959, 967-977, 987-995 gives -5.70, 1.14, 2.26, 2.3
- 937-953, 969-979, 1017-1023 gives -6.51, 2.1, 2.52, 1.89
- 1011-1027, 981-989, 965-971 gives -6.36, 2.07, 2.19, 2.1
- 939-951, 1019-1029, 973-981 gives -6.51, 2.1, 1.89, 2.52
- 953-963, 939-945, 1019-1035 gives -5.70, 1.43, 2.1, 2.17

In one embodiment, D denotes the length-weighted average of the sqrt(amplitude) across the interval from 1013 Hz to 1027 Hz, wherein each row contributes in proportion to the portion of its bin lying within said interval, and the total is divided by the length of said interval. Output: 1.36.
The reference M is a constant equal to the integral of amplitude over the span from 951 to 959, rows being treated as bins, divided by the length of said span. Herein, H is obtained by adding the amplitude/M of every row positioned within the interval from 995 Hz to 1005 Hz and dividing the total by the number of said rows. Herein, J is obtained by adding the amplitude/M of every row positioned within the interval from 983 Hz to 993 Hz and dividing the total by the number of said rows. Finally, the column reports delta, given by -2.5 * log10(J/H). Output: -0.03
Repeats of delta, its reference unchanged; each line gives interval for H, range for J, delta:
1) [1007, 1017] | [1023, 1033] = 0.23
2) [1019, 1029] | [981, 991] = -0.19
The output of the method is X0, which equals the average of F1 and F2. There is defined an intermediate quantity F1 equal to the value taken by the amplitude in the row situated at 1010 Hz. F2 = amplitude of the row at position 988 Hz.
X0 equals 1.9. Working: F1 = 1.93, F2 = 1.96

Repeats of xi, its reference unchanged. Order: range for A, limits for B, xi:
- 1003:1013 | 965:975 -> 38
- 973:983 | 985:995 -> 8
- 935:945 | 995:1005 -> 60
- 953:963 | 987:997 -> 28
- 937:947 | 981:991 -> 42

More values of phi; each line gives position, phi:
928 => 2.1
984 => 2.14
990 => 2.08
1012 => 2.07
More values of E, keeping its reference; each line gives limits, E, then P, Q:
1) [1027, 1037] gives -0.41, 0.1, 0.2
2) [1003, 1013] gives 0.37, -0.1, -0.1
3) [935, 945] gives 0.23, -1.3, -0.8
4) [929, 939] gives 0.07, -1.7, -1.4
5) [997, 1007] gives 0.53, -0.2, -0.1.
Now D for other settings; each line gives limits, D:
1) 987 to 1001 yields 1.46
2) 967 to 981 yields 1.48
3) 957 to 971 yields 1.23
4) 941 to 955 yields 1.17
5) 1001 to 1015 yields 1.42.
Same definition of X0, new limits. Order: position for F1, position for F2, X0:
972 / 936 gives 2.2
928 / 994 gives 2.2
